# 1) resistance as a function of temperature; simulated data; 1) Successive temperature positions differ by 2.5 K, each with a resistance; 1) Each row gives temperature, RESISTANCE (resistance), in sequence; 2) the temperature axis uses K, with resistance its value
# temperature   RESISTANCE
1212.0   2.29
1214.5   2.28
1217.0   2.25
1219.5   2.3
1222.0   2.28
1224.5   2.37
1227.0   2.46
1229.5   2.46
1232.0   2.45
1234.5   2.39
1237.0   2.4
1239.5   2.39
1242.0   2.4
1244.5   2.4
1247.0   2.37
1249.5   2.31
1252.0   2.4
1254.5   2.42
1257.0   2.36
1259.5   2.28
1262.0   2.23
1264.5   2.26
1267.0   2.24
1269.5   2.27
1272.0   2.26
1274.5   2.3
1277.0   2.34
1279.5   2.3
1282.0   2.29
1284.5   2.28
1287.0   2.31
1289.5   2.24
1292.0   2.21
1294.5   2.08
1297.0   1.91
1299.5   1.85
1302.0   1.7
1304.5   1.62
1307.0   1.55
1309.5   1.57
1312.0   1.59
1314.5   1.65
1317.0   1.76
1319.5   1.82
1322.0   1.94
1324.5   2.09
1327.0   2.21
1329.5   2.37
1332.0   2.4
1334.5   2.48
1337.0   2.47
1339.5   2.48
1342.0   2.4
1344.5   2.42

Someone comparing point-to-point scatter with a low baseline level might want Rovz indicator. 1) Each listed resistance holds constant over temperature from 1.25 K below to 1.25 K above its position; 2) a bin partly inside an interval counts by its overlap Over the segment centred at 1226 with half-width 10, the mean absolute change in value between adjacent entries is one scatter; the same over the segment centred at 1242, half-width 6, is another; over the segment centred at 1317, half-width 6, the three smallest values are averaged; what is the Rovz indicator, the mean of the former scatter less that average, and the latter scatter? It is -0.80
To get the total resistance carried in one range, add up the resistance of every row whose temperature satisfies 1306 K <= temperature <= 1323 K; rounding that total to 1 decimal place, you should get 11.9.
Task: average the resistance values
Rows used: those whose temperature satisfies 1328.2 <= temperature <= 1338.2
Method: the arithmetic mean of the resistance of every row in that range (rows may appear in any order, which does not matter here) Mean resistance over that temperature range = 2.43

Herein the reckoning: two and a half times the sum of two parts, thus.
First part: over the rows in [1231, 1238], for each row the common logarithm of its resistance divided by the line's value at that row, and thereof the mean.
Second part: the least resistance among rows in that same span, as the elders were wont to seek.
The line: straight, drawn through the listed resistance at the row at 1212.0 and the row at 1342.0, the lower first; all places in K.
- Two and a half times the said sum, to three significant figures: 6.02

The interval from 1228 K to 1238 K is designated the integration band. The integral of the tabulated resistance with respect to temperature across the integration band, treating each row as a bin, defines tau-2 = 24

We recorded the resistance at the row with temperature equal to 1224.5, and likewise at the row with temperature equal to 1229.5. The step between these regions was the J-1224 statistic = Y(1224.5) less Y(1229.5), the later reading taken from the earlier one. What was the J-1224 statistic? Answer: -0.09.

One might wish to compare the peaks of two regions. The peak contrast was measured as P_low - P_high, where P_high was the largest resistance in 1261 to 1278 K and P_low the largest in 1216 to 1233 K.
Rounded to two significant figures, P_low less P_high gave 0.12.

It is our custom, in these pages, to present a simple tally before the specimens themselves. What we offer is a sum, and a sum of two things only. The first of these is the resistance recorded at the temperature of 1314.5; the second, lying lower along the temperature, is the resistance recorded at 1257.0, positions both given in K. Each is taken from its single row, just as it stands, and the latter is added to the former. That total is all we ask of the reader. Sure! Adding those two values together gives 4.01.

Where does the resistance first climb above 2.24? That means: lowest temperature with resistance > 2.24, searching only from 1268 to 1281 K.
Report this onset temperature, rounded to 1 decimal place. 1269.5 K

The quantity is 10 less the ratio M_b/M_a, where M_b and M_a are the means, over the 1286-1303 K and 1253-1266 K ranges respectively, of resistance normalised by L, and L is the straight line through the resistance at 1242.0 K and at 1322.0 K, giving 9.03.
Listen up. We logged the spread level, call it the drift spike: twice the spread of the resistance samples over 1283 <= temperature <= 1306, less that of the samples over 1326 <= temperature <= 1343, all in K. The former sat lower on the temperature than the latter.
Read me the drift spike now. 0.4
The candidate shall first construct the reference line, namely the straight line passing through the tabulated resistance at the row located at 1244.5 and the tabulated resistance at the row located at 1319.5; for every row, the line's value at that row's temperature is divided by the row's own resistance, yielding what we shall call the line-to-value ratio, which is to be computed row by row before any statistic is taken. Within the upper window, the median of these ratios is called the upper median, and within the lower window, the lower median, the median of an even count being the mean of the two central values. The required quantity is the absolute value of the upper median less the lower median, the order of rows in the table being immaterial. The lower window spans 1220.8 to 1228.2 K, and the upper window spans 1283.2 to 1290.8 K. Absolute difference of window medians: 0.16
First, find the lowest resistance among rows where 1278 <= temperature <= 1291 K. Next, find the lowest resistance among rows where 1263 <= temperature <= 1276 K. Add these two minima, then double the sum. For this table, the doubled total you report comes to 8.96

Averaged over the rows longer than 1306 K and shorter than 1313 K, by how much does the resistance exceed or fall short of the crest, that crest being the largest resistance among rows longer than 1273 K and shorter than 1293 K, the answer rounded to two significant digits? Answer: -0.77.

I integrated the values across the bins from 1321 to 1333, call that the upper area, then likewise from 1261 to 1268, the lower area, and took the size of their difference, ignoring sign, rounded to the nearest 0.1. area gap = 10.7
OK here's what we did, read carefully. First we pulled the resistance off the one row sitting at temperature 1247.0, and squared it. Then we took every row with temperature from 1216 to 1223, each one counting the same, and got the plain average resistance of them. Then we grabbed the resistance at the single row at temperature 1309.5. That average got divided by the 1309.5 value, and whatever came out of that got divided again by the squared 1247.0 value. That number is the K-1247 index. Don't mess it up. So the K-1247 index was 0.26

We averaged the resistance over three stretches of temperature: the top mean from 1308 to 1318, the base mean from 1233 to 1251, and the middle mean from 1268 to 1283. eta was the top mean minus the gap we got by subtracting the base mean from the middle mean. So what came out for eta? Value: 1.73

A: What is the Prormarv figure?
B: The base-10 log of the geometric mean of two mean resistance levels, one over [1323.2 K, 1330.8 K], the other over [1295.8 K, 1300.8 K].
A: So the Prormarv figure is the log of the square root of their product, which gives 0.31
